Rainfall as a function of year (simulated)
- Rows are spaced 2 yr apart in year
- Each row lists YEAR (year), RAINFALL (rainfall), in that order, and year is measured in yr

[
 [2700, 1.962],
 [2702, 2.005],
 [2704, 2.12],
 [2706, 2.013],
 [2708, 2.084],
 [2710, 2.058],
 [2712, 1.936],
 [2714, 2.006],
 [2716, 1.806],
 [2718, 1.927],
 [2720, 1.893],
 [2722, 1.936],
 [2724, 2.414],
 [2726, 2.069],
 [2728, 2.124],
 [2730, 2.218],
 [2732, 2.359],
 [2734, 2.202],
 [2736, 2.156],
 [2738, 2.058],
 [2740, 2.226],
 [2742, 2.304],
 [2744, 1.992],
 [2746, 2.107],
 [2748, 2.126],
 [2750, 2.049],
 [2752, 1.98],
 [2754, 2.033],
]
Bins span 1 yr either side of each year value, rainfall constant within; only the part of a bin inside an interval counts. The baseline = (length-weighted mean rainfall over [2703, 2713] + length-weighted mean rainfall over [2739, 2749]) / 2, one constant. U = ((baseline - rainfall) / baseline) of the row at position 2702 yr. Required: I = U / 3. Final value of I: 0.015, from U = 0.04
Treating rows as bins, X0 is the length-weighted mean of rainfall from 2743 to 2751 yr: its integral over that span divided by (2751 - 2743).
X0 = 2.07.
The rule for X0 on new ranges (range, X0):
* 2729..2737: 2.23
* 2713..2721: 1.91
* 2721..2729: 2.14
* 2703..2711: 2.07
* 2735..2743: 2.19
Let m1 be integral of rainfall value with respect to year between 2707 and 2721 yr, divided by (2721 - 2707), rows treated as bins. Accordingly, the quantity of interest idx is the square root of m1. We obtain 1.40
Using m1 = 1.96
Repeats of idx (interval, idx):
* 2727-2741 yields 1.48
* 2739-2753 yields 1.45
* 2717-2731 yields 1.44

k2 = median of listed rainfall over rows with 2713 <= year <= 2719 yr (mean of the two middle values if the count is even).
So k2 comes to 1.93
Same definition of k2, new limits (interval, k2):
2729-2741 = 2.21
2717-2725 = 1.93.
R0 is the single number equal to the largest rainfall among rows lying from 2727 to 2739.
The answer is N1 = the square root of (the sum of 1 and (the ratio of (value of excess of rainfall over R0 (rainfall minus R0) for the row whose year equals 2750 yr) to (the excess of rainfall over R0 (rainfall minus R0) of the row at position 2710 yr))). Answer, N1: 1.42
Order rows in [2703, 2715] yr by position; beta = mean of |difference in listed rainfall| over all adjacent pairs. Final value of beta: 0.079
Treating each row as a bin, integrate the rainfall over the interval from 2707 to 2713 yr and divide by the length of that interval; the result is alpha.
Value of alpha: 2.03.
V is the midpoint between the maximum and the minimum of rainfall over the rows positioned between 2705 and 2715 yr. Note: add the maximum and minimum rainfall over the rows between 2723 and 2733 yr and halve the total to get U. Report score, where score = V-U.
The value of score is -0.2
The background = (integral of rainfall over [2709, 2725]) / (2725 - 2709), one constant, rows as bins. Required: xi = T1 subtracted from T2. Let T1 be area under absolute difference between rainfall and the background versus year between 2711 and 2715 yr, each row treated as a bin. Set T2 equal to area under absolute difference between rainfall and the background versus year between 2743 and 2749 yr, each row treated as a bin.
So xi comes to 0.3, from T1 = 0.1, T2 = 0.49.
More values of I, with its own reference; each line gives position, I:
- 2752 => 0.019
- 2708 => 0.002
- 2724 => -0.050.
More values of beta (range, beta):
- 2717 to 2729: 0.191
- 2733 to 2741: 0.104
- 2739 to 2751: 0.120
